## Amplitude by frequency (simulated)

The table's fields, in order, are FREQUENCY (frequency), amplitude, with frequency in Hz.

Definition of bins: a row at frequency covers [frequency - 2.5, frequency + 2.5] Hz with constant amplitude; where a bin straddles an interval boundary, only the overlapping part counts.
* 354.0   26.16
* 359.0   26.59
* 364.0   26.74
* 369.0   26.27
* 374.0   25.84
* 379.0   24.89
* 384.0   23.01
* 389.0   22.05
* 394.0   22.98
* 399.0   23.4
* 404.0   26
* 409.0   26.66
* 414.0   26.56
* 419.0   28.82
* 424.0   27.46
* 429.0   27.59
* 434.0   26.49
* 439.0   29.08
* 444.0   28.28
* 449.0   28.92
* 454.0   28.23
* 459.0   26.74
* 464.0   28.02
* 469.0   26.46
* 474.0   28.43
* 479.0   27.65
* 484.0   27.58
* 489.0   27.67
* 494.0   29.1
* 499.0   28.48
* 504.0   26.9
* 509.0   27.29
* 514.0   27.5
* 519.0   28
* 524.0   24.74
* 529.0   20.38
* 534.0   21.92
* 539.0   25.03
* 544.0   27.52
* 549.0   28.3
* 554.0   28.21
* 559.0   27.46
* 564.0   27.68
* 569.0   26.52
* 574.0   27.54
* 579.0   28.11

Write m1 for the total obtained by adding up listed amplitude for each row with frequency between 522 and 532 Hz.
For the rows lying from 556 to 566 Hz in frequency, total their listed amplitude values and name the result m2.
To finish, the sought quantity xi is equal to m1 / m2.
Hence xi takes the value 0.82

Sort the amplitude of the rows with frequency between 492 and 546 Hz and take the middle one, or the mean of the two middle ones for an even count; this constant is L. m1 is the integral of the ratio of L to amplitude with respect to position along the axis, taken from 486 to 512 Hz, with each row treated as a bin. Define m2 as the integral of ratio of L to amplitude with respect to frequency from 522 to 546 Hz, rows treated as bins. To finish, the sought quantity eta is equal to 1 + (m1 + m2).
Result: 54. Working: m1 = 25.5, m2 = 28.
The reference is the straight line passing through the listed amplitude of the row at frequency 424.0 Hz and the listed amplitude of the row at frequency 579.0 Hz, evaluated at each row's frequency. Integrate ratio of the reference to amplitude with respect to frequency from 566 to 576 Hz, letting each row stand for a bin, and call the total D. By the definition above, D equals 10.4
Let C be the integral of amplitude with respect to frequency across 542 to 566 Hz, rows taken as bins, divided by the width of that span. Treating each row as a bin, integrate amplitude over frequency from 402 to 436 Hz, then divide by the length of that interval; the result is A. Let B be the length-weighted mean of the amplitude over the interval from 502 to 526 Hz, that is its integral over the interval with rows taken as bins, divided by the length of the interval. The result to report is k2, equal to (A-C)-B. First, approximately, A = 27.1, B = 26.9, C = 27.8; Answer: -28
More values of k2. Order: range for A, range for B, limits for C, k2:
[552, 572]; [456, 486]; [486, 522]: -28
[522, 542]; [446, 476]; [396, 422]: -31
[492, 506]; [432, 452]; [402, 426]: -27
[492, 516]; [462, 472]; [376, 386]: -24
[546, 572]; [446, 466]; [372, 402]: -24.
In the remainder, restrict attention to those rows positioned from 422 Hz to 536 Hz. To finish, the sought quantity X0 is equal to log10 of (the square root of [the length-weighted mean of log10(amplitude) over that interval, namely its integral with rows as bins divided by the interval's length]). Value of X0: 0.078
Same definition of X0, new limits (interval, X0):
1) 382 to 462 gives 0.076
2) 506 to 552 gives 0.074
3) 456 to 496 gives 0.080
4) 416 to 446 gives 0.080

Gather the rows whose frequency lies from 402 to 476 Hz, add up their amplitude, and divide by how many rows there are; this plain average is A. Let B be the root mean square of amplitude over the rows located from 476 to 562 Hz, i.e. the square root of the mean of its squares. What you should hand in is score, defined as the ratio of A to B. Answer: 1.03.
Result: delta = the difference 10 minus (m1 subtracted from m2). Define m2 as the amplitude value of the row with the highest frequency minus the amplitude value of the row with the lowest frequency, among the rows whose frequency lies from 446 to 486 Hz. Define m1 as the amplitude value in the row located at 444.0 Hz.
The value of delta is 39.6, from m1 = 28.28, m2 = -1.3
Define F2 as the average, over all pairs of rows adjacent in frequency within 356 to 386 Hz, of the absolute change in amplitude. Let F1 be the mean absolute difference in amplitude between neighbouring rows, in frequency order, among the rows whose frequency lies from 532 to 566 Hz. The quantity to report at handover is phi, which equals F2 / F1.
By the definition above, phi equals 0.63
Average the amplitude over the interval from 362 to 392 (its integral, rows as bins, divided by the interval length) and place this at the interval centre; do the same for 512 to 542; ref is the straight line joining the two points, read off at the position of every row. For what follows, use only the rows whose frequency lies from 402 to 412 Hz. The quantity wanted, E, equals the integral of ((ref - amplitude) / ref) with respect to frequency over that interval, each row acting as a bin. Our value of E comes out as -0.67 Hz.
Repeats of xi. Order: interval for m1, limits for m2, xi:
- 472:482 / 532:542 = 1.19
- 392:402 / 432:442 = 0.83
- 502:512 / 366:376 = 1.04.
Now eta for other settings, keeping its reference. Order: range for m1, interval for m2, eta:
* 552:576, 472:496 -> 48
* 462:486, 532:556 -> 50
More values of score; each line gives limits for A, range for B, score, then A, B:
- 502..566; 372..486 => 0.98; 26.2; 26.6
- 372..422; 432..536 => 0.92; 25.0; 27.1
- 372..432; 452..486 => 0.92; 25.4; 27.6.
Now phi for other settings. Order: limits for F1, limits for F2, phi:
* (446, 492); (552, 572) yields 0.72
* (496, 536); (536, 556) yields 0.66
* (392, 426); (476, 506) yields 0.61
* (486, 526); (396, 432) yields 1.04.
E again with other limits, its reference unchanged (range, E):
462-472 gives -1.06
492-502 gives -1.65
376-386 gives 0.26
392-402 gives 0.56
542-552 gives -1.37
